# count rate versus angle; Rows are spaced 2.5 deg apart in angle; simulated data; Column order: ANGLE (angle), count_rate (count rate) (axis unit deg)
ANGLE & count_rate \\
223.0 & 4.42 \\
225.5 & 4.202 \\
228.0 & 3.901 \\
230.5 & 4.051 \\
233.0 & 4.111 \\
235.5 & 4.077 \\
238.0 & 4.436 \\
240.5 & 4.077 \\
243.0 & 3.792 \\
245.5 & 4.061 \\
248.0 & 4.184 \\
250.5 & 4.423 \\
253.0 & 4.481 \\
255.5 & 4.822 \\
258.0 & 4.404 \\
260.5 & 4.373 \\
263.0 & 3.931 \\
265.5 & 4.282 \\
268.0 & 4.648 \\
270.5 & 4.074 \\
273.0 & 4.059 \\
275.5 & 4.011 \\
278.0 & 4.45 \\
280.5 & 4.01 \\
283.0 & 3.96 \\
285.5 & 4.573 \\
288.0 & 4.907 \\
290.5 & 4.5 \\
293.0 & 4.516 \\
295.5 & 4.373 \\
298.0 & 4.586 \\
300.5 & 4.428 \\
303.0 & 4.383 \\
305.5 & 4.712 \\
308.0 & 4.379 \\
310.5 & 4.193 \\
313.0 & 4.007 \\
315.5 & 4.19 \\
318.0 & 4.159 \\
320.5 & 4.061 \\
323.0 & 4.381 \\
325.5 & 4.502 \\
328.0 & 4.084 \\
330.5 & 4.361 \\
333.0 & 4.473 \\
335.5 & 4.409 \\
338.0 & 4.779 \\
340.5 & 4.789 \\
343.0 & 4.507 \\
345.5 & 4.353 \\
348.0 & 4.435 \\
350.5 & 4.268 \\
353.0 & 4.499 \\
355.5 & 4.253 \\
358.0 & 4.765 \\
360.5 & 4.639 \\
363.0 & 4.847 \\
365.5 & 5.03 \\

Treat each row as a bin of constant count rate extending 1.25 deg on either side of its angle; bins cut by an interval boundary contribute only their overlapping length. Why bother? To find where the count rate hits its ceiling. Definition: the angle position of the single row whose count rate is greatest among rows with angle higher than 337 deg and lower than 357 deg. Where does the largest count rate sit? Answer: 340.5 deg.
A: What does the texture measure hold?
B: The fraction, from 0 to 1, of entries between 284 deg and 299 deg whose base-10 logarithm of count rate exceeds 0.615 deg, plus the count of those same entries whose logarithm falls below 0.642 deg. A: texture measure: 2.0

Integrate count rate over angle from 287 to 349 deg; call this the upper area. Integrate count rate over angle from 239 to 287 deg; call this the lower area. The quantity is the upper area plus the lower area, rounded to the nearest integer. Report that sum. 478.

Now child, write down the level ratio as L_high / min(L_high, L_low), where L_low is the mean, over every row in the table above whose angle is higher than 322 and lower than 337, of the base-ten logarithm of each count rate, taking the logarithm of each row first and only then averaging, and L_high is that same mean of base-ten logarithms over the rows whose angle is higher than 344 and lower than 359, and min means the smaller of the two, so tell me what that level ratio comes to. 1.01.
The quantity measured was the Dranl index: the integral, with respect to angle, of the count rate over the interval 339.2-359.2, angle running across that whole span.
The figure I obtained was 90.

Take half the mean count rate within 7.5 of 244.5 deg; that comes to 2.08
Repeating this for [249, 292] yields 2.17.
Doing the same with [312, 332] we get 2.11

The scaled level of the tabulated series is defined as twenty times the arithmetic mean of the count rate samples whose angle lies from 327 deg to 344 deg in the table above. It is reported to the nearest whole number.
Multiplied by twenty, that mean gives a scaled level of 90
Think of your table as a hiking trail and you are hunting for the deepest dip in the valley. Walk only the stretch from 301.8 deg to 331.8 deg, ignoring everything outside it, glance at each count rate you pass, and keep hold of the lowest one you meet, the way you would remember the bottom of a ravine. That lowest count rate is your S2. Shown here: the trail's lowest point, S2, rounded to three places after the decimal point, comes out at 4.007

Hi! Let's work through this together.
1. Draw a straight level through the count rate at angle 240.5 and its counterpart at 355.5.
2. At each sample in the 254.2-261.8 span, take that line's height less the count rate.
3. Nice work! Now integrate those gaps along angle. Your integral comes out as -3.2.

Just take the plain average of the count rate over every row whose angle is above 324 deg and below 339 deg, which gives 4.43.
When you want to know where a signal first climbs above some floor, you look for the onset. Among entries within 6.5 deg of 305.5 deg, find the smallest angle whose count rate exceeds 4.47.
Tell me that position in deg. 305.5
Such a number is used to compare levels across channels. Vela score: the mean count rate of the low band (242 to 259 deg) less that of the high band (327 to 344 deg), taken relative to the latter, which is -0.039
